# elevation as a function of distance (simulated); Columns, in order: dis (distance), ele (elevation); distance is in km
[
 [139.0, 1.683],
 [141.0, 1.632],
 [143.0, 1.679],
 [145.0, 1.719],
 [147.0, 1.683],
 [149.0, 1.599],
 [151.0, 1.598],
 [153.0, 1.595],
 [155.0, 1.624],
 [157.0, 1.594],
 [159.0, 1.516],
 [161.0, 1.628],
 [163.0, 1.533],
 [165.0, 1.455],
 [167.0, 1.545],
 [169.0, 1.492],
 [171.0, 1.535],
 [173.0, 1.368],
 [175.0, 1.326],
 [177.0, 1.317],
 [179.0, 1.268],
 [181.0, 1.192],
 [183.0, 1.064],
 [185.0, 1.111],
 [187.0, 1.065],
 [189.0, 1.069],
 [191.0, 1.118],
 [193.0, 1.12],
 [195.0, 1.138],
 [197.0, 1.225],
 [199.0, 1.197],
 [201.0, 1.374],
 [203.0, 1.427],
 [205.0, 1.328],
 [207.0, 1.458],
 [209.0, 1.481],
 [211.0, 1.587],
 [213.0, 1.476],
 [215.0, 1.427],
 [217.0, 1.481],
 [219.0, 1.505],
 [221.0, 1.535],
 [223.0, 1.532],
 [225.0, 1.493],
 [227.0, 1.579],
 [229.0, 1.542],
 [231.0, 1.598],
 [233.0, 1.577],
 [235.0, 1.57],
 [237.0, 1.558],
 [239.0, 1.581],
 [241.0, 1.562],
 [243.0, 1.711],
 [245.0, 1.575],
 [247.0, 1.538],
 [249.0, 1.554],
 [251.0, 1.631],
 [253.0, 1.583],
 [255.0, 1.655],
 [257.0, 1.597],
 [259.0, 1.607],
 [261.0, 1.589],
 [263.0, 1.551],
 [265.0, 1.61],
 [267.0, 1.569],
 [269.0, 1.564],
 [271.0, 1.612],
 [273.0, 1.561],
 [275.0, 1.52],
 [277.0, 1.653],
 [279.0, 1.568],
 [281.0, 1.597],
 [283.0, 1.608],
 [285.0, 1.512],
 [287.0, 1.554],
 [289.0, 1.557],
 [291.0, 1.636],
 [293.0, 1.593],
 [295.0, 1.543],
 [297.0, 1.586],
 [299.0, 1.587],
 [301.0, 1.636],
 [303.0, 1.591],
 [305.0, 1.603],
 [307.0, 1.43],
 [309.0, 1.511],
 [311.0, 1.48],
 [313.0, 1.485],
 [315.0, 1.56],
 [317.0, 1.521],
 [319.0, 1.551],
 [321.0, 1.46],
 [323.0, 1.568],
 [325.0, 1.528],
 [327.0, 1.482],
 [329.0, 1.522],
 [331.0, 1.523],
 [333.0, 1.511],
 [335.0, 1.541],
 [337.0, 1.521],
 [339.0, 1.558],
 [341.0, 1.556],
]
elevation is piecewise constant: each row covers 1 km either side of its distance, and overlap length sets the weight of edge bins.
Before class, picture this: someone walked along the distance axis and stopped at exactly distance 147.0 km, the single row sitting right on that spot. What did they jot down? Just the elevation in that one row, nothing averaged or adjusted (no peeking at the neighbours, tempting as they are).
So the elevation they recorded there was 1.683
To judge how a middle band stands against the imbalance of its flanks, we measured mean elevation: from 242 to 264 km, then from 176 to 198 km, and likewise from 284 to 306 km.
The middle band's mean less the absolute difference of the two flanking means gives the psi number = 1.17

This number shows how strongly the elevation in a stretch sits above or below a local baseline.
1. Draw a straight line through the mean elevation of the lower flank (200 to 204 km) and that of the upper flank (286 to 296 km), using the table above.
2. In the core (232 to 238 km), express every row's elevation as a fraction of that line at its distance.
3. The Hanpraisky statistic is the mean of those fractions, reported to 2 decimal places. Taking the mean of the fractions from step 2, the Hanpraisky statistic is 1.07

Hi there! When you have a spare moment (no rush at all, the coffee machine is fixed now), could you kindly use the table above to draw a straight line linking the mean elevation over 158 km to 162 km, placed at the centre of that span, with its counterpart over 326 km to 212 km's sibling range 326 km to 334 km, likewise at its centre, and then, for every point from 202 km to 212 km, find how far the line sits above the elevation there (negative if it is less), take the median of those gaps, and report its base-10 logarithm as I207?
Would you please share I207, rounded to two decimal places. -1.01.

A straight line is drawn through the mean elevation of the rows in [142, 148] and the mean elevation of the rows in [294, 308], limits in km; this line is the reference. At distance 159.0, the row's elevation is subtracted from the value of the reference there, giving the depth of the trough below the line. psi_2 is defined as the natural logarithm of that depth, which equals -1.8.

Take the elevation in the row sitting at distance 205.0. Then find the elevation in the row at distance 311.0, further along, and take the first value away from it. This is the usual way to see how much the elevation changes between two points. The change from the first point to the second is 0.15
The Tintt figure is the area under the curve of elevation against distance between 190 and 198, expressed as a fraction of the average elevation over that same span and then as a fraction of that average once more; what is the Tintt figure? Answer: 7.0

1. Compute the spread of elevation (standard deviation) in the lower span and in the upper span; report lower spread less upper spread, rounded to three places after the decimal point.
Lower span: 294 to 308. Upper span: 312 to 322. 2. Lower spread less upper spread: 0.024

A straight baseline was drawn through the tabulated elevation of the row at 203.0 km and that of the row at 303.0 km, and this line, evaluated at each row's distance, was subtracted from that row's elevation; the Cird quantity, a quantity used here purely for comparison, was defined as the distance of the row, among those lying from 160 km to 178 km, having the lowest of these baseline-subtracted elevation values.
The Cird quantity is 177.0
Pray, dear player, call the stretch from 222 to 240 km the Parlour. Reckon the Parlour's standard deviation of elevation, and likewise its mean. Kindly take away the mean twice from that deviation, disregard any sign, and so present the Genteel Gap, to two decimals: 3.09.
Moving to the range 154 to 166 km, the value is 3.05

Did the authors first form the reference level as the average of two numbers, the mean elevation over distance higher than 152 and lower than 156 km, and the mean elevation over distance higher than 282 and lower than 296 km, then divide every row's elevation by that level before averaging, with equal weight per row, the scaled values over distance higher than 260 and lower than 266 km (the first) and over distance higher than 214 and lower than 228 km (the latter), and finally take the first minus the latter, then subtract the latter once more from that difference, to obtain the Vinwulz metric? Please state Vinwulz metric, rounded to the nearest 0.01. -0.90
